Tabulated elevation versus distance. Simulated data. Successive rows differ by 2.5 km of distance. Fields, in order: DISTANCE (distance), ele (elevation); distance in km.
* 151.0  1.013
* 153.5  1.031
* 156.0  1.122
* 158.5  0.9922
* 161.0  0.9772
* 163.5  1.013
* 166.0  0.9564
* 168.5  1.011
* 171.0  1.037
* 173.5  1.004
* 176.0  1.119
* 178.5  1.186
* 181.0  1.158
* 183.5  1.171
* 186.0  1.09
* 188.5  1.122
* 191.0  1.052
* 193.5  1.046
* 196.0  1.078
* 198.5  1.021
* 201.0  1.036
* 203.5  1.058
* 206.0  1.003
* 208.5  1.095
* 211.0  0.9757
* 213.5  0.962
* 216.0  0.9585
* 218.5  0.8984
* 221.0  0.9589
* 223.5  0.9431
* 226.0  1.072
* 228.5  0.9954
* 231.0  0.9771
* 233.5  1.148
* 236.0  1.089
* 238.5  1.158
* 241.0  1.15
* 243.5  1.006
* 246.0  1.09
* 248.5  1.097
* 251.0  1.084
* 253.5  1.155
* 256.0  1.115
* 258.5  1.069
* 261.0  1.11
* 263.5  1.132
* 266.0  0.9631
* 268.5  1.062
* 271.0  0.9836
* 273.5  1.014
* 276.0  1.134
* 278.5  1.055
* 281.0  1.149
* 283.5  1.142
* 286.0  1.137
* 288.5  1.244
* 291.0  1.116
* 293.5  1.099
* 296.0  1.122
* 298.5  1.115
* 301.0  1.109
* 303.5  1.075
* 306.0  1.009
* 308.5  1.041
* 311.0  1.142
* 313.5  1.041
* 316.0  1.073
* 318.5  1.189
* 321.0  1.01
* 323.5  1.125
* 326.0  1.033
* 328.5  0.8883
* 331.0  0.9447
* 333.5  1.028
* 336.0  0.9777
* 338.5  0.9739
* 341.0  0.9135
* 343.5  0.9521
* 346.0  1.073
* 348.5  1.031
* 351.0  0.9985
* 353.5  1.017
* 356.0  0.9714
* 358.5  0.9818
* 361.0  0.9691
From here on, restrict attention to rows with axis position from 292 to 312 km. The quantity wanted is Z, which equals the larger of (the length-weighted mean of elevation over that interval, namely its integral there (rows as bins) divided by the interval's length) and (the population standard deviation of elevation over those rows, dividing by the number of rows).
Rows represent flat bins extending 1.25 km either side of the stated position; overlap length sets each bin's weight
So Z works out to 1.09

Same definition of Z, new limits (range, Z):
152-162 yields 1.03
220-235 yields 1.02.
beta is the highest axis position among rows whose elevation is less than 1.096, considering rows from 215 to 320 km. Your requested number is 316.0 km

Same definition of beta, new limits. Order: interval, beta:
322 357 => 356.0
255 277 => 273.5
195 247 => 246.0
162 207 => 206.0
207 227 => 226.0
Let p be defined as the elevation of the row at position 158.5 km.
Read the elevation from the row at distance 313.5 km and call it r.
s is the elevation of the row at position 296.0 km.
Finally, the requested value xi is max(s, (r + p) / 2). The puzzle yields 1.12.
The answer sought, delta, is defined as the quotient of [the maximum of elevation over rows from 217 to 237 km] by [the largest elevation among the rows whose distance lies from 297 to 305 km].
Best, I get 1.03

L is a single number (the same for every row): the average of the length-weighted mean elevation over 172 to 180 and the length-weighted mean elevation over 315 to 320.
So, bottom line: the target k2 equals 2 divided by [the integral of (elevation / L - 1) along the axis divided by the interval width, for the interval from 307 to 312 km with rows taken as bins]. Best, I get -73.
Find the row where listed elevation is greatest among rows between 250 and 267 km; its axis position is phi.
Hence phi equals 253.5 km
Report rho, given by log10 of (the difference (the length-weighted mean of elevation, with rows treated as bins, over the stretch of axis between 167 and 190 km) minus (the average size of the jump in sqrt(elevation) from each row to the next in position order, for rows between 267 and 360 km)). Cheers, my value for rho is 0.028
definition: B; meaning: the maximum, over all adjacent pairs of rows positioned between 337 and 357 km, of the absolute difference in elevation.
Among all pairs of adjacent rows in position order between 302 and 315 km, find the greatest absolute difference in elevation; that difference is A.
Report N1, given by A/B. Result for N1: 0.84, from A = 0.101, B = 0.121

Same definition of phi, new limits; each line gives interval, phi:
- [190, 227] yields 208.5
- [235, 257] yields 238.5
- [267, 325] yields 288.5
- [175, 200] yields 178.5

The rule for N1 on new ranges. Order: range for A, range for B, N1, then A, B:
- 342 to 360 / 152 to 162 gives 0.93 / 0.121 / 0.130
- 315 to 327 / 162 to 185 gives 1.56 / 0.179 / 0.115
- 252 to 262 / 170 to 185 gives 0.40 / 0.046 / 0.115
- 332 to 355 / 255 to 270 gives 0.72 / 0.121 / 0.169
